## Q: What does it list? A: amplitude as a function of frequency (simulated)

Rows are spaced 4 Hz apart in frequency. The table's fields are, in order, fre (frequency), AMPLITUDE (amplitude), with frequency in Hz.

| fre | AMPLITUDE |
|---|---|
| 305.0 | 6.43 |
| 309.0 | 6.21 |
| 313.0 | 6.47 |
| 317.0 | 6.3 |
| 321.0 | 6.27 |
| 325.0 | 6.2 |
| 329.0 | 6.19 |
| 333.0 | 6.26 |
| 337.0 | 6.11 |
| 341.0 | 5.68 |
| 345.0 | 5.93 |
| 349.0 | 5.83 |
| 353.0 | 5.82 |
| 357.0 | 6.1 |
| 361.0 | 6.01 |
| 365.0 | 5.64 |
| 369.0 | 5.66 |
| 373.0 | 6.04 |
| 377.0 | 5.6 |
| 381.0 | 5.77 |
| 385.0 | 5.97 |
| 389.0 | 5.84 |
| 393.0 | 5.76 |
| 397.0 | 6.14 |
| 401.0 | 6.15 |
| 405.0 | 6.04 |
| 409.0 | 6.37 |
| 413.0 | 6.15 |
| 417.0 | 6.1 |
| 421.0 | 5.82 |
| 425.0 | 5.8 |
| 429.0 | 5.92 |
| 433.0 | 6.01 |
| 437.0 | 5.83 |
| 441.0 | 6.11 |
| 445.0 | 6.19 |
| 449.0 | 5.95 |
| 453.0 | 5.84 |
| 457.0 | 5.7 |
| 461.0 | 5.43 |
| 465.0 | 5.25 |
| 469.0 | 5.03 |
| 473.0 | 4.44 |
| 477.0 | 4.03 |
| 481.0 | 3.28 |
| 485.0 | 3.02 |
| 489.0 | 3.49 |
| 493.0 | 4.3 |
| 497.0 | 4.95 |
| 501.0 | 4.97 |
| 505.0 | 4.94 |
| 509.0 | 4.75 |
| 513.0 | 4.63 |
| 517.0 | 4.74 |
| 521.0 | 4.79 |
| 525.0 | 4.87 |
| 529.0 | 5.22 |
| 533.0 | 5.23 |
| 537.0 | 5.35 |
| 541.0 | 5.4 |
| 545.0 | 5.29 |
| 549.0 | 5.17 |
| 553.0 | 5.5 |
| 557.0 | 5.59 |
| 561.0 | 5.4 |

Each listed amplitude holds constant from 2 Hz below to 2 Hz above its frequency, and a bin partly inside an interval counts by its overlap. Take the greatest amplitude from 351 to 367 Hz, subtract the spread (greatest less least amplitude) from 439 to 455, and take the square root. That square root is 2.40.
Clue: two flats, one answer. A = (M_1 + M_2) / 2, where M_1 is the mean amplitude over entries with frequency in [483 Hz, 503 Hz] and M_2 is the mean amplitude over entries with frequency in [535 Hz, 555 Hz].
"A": 4.74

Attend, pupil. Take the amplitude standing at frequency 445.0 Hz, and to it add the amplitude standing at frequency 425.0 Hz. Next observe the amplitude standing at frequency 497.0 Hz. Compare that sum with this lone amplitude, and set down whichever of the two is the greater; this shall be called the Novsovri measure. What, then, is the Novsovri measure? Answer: 12.0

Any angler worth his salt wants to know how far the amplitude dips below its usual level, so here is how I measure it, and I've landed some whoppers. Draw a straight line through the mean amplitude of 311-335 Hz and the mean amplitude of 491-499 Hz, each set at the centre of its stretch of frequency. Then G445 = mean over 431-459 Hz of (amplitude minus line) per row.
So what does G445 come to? 0.8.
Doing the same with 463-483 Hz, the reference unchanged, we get -0.4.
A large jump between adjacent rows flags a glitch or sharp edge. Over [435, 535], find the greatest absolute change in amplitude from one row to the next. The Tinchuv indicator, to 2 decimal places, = 0.81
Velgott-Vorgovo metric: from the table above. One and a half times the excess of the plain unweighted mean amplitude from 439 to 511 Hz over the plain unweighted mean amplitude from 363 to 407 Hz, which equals -1.5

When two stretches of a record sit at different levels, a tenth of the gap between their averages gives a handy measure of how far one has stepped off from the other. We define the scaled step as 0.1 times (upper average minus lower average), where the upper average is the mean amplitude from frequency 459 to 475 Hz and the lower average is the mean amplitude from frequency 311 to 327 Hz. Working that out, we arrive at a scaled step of -0.127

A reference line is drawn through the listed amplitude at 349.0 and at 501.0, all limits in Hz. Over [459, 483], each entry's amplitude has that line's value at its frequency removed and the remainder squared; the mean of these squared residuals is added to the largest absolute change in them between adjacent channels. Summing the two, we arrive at 2.9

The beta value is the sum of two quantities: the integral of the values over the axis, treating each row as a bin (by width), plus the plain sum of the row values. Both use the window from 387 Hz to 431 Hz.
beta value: 330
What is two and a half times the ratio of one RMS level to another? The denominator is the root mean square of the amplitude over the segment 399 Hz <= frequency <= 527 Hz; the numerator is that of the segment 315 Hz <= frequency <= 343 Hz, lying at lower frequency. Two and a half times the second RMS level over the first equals 2.9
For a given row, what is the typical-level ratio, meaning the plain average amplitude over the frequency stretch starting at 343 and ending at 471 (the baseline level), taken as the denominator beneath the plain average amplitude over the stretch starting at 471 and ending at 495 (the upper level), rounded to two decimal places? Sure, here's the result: 0.64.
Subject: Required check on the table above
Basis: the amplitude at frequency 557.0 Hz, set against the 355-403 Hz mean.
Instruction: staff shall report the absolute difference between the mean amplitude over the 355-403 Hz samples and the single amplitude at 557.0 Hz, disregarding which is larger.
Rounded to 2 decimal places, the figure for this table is 0.30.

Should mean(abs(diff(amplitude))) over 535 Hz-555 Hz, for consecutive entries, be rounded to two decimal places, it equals 0.15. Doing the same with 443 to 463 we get 0.19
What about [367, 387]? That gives 0.30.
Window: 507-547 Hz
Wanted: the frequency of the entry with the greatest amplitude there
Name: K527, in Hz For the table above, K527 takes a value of 541.0 Hz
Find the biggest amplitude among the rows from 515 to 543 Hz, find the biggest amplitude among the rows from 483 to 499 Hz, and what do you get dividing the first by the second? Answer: 1.09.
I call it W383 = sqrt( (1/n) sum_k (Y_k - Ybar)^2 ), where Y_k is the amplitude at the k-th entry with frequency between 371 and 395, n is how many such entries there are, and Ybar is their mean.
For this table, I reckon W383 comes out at 0.144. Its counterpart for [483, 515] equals 0.692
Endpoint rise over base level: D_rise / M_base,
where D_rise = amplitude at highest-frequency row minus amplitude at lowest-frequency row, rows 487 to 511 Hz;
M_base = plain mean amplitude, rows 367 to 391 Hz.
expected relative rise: 0.22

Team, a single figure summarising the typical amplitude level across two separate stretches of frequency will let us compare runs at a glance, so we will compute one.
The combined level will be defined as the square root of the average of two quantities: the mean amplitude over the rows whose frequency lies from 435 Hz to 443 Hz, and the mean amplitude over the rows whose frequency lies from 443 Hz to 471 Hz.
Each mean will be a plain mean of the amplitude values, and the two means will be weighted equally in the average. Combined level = 2.41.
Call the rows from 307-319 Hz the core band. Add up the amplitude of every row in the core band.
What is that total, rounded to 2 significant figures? 19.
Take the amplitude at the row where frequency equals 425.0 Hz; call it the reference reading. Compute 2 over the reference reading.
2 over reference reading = 0.34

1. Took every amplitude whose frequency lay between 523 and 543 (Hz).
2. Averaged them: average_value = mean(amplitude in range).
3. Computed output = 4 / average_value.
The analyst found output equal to 0.767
